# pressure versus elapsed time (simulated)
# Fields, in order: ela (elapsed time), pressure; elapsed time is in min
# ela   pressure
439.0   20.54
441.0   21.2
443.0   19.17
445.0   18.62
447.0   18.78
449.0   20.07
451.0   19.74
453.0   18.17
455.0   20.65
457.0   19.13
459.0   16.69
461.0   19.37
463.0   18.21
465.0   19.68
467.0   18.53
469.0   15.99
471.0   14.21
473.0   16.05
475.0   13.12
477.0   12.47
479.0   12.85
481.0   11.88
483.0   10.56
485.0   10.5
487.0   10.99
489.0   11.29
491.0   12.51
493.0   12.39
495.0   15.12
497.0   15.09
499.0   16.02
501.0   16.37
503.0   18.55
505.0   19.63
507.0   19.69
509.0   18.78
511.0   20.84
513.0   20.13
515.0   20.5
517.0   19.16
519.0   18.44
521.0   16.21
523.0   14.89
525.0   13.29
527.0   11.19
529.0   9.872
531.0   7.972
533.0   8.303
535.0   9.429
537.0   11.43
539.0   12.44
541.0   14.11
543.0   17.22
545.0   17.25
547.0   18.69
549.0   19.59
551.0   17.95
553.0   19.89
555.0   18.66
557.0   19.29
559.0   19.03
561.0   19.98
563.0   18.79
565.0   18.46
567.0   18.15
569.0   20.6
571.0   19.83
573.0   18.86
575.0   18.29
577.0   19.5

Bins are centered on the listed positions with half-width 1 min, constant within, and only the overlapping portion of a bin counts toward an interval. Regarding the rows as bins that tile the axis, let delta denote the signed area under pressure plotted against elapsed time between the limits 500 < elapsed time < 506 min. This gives 109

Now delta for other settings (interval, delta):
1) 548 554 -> 115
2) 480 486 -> 66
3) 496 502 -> 95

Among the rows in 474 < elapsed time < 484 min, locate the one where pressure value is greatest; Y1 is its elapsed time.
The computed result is 475.0 min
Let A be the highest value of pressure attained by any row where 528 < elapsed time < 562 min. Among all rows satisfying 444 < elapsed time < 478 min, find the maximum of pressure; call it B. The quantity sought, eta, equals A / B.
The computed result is 0.97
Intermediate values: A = 19.98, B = 20.65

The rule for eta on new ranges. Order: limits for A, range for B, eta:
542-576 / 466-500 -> 1.11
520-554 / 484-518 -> 0.95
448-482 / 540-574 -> 1.00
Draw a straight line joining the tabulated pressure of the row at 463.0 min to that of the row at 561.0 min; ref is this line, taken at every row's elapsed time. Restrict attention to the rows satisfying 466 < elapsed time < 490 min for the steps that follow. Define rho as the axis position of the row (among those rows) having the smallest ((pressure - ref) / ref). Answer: 485.0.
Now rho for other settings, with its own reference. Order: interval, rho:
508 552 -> 531.0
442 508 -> 485.0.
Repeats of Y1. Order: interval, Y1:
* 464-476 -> 465.0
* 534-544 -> 543.0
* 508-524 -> 511.0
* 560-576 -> 569.0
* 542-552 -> 549.0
